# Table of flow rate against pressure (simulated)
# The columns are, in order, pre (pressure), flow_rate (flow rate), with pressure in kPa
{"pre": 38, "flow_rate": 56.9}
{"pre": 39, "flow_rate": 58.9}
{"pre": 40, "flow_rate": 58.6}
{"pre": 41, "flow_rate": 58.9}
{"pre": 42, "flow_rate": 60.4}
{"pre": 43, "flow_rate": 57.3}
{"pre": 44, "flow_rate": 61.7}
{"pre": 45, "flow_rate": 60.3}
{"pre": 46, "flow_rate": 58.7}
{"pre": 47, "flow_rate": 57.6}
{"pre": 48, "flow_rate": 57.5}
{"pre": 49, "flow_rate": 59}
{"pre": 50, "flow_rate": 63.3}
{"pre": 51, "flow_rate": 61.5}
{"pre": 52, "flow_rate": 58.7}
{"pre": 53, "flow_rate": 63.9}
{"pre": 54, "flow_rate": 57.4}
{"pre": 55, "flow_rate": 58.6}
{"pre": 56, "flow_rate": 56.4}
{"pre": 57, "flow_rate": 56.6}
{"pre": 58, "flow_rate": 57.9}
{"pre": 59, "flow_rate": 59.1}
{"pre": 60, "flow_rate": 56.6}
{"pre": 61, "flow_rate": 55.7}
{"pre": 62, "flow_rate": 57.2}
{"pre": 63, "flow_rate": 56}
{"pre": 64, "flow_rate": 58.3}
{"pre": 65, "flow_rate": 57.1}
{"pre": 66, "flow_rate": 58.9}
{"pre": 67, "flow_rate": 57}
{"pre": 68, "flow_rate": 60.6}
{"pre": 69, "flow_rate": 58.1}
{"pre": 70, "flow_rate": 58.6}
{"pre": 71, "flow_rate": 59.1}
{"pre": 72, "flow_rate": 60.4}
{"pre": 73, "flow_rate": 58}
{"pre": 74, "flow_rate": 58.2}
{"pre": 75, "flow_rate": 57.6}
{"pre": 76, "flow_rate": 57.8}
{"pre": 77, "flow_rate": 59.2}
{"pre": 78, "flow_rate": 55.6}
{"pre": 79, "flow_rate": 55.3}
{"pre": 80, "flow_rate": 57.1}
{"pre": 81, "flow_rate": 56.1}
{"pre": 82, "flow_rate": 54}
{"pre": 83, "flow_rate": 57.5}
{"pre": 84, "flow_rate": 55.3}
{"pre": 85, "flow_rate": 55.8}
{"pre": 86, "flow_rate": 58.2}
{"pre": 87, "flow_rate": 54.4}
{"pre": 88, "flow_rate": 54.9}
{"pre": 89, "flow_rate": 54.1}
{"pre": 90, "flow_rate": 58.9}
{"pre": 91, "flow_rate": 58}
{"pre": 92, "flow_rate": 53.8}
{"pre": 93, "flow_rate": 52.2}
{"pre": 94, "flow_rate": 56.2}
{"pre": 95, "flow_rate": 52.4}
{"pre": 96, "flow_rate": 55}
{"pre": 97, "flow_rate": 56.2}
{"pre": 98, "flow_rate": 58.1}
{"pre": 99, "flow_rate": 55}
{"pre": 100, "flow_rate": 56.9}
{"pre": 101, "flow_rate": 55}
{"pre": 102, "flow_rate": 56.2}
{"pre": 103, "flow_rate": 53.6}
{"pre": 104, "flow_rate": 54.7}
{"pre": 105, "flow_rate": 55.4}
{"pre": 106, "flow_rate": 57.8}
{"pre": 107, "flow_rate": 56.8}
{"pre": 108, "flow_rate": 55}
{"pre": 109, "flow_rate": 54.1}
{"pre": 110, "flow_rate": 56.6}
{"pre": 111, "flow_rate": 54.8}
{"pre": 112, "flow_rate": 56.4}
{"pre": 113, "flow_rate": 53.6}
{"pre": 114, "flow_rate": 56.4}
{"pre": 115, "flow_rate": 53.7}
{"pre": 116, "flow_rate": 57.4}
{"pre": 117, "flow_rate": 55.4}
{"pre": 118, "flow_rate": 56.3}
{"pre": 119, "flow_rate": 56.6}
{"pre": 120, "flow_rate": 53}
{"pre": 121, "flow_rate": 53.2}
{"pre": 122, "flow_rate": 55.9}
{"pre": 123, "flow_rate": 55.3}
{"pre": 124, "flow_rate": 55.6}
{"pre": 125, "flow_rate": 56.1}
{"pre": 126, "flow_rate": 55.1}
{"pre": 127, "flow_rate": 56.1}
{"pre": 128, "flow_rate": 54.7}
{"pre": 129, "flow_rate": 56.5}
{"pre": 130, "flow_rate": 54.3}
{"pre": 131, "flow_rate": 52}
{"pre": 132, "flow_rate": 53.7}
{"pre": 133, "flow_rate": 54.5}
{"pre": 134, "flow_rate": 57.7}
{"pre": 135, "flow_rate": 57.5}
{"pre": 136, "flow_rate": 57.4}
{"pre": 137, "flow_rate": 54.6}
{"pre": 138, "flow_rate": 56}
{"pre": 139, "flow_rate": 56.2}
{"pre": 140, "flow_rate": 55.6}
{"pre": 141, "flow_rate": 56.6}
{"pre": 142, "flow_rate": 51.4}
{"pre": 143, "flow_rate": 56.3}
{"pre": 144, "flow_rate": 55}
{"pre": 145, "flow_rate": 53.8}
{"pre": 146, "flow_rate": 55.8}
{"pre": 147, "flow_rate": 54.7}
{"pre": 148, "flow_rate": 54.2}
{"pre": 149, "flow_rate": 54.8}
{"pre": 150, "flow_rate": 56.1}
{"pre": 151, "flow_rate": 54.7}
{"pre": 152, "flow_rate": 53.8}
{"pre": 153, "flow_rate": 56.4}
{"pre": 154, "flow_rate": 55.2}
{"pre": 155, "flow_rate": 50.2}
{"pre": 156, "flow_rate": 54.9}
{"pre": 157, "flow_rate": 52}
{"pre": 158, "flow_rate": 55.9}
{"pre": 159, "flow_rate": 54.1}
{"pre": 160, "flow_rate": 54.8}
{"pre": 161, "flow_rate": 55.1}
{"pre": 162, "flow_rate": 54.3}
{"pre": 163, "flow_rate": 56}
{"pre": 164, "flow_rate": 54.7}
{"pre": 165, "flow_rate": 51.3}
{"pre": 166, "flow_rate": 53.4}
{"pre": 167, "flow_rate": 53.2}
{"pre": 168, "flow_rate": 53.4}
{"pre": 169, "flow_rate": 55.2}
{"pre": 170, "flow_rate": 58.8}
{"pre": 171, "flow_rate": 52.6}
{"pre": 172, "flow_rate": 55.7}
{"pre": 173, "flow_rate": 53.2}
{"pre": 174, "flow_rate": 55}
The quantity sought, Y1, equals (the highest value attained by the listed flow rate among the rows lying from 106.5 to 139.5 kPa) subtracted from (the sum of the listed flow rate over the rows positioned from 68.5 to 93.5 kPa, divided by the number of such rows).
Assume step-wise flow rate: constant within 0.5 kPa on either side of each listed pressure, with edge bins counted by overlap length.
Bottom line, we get -1.0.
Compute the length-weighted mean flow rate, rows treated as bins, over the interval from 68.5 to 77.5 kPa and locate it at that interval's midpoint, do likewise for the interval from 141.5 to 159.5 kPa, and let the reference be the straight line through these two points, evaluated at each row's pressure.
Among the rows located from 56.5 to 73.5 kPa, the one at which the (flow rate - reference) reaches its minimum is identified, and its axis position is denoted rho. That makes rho 61 kPa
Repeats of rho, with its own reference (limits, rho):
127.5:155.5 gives 155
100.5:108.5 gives 103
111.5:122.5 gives 120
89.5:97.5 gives 93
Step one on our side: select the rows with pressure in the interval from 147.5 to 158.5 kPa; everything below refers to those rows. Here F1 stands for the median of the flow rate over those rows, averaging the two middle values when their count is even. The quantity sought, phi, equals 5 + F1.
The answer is 59.8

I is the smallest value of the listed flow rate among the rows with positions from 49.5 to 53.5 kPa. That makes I 58.7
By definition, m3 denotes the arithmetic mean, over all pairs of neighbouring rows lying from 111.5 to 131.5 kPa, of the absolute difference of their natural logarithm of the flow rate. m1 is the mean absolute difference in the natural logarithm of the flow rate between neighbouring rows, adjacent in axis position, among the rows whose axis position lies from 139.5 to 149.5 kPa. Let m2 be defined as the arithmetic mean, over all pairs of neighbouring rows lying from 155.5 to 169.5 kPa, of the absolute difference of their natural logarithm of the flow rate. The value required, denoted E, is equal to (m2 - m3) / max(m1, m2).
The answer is -0.03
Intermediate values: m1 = 0.036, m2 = 0.0301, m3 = 0.031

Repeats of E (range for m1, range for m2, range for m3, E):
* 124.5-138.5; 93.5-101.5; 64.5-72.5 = 0.30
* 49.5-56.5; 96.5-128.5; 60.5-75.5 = 0.08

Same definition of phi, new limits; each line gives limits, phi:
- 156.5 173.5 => 59.3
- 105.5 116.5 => 61.4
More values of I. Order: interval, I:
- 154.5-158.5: 50.2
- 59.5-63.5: 55.7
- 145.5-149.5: 54.2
